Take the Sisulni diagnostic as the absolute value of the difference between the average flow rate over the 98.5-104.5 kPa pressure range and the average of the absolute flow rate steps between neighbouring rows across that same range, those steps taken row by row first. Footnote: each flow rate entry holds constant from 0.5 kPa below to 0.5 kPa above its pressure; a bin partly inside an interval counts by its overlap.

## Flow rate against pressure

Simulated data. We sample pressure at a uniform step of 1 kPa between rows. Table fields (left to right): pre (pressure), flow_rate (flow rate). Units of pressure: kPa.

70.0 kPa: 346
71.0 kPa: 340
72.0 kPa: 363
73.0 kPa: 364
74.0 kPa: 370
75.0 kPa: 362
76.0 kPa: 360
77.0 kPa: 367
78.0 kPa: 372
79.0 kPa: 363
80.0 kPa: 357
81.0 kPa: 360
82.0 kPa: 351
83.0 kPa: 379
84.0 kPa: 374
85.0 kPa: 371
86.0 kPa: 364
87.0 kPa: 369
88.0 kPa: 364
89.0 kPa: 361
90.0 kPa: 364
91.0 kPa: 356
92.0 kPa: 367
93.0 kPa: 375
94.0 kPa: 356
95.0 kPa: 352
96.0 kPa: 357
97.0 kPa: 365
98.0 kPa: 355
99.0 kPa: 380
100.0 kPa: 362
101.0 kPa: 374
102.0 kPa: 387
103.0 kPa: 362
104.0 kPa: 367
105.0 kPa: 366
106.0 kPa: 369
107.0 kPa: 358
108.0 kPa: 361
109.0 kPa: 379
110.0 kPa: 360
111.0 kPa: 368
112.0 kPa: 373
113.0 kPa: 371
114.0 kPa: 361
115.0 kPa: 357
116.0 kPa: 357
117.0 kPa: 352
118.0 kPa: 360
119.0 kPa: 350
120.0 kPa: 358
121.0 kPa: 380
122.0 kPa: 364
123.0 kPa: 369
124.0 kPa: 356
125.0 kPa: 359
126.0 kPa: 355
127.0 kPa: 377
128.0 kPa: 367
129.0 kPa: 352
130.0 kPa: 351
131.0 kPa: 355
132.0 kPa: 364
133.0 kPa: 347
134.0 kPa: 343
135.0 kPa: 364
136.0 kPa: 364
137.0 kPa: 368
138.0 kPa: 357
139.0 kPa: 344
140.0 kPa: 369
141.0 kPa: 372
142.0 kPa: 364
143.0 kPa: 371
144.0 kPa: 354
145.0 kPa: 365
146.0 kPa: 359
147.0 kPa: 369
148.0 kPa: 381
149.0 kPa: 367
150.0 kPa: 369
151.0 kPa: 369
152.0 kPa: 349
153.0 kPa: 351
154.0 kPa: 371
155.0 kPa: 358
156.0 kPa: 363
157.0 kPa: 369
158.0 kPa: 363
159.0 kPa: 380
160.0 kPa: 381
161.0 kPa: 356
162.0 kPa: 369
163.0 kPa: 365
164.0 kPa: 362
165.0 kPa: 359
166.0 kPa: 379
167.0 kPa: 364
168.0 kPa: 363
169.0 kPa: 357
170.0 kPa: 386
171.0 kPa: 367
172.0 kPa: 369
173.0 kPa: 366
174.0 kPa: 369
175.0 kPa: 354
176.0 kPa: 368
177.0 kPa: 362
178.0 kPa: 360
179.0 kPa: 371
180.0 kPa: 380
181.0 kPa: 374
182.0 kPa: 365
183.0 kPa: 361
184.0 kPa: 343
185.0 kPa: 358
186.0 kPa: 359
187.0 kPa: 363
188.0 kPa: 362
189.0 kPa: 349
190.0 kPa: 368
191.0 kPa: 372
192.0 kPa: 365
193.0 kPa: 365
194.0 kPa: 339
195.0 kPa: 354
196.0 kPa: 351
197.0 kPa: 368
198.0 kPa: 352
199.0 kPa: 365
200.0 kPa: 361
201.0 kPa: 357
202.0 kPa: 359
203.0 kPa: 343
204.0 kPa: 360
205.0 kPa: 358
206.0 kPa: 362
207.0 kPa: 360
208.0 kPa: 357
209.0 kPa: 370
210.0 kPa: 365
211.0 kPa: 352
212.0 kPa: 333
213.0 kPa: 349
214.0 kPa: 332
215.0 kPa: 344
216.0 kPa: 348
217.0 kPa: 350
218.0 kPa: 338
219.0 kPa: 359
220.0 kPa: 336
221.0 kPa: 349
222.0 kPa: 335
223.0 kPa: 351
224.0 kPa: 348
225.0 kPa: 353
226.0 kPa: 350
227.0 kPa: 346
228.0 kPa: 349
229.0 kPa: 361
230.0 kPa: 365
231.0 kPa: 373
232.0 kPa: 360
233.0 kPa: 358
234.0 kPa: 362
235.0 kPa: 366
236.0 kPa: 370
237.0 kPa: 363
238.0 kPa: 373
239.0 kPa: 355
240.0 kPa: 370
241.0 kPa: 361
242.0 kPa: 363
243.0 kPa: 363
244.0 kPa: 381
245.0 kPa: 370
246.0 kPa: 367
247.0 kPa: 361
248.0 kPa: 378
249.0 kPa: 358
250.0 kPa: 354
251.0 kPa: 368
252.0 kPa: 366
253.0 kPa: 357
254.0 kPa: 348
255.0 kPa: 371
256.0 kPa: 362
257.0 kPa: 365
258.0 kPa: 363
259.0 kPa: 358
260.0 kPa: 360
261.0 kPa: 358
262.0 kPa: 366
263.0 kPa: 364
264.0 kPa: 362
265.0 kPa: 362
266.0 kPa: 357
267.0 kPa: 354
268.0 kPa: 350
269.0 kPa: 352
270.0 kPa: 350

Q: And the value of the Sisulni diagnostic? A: 357.4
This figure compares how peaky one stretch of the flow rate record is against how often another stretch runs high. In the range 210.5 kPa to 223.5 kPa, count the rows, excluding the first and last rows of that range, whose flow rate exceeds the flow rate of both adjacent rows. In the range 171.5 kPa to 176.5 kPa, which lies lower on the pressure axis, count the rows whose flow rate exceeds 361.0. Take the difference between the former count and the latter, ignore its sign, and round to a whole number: 0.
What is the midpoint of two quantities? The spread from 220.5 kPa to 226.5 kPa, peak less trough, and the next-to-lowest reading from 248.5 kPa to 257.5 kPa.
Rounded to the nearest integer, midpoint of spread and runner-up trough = 186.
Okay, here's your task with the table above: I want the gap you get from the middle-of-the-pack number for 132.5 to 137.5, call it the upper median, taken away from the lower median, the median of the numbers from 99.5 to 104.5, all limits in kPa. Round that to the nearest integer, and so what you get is 3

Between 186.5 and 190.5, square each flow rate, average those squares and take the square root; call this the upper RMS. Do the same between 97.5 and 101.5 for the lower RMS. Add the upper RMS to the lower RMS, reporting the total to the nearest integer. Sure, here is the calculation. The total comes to 728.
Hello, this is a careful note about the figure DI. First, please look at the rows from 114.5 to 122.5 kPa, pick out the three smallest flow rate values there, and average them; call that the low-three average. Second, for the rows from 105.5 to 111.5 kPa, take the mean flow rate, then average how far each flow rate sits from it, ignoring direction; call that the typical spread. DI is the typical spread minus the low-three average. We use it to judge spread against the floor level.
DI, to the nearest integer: -347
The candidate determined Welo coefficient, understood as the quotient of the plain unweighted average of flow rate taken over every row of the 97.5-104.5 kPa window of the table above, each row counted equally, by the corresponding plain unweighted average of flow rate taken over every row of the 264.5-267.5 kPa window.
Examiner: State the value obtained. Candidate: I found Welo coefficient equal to 1.03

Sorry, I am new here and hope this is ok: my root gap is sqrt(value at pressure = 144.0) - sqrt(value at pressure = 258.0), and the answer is -0.24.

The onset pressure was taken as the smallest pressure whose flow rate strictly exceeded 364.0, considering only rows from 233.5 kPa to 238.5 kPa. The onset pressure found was 235.0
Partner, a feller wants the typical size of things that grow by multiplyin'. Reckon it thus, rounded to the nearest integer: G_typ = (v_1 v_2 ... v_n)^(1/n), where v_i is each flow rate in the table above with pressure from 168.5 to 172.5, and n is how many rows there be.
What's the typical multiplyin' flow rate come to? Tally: 370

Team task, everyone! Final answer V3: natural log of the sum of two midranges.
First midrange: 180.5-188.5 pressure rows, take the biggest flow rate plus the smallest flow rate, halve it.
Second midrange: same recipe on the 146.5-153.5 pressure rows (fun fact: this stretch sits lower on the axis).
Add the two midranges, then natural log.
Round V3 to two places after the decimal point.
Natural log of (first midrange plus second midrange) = 6.58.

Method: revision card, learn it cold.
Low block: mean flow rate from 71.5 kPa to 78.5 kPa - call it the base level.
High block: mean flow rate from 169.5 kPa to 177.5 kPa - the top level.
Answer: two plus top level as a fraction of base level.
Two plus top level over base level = 3.01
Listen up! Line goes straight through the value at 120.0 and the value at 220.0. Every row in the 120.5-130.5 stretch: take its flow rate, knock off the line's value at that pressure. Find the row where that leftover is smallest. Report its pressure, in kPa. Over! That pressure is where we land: 130.0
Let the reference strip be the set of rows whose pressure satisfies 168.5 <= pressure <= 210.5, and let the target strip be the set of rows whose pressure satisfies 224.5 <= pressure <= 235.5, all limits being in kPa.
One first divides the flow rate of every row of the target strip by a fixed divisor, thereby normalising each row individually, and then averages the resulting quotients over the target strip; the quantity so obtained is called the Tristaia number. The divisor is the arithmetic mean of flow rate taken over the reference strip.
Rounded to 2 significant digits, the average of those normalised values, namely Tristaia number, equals 0.99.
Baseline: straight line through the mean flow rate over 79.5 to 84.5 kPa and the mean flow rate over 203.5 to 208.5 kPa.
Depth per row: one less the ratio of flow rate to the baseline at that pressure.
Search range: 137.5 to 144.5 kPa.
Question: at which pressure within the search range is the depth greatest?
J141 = 139.0 kPa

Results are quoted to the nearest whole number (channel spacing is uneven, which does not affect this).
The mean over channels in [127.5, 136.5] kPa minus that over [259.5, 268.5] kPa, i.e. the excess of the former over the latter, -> -3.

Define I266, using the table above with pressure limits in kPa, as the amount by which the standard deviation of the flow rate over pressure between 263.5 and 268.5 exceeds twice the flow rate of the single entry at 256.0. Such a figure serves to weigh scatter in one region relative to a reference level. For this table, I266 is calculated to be -719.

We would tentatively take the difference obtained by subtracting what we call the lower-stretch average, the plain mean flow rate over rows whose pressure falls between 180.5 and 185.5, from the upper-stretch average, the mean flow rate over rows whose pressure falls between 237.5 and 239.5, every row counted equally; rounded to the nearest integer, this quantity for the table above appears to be 4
